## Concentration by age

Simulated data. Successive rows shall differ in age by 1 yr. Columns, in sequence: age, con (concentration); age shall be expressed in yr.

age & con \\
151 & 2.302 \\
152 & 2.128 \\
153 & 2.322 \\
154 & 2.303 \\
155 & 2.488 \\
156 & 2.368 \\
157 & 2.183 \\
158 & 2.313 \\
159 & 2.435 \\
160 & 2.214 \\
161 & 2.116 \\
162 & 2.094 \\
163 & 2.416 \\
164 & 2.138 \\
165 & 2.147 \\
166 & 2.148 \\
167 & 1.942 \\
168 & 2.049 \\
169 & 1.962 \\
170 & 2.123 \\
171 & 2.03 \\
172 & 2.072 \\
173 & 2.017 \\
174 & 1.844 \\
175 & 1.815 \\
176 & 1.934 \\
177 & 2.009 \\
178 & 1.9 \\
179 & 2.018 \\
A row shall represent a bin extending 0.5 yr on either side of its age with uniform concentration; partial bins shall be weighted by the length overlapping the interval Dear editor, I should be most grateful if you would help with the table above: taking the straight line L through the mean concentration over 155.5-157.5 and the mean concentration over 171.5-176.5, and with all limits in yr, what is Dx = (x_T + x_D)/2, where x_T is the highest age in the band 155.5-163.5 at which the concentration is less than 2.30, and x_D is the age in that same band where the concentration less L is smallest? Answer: 159.5 yr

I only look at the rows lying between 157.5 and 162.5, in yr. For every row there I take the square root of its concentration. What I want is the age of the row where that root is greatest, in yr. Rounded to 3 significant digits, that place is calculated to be 159 yr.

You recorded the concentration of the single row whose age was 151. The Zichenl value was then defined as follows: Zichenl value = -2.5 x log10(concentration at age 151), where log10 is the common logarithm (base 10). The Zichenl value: -0.91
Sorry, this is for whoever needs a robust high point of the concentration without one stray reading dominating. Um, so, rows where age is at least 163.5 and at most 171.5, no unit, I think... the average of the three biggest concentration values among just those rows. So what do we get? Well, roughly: 2.14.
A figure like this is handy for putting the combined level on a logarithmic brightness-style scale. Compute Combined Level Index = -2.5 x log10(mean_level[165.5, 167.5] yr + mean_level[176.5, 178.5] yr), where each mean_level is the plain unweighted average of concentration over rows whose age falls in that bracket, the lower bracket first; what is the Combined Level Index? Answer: -1.51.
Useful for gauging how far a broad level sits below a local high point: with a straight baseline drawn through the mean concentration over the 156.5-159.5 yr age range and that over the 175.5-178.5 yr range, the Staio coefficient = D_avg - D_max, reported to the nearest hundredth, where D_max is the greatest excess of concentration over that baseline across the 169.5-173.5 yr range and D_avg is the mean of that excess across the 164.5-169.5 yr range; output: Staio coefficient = -0.13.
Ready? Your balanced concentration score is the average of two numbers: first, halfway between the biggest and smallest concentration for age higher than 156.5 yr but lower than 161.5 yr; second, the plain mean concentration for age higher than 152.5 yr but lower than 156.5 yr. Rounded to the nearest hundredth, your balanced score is 2.32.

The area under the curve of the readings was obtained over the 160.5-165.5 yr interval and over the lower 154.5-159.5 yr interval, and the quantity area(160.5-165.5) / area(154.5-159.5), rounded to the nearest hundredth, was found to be 0.93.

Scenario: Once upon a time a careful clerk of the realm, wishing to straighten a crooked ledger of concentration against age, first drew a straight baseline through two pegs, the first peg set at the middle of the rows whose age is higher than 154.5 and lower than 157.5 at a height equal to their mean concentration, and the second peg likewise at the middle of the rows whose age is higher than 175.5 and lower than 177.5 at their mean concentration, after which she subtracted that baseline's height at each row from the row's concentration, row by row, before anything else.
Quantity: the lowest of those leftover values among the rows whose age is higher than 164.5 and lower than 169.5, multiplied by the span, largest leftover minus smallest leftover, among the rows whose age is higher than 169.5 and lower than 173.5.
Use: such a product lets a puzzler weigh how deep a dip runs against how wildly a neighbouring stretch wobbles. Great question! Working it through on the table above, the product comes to -0.015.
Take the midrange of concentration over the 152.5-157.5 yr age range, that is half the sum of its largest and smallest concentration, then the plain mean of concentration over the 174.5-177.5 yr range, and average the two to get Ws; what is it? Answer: 2.13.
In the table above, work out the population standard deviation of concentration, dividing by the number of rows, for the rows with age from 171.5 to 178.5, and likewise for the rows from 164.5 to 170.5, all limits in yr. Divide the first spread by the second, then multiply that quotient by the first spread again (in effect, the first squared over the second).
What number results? 0.092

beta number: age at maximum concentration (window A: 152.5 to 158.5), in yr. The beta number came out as 155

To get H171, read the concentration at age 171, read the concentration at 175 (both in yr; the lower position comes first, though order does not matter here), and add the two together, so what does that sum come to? 3.8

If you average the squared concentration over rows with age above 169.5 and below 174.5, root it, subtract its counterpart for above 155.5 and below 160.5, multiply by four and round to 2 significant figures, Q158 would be -1.1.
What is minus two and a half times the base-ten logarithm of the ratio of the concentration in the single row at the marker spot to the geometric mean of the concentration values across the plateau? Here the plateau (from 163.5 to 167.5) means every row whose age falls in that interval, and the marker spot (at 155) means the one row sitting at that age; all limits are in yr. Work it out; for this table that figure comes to -0.19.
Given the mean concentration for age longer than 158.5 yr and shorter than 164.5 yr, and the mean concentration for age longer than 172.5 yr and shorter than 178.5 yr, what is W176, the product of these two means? 4.29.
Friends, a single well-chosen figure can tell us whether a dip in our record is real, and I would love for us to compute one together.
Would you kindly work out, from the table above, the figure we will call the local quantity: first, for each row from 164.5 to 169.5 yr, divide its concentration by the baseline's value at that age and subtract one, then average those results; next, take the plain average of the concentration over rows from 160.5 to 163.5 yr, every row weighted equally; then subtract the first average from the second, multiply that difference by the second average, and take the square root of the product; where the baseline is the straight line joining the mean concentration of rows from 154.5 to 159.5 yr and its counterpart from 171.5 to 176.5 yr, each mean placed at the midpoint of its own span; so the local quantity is 2.22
